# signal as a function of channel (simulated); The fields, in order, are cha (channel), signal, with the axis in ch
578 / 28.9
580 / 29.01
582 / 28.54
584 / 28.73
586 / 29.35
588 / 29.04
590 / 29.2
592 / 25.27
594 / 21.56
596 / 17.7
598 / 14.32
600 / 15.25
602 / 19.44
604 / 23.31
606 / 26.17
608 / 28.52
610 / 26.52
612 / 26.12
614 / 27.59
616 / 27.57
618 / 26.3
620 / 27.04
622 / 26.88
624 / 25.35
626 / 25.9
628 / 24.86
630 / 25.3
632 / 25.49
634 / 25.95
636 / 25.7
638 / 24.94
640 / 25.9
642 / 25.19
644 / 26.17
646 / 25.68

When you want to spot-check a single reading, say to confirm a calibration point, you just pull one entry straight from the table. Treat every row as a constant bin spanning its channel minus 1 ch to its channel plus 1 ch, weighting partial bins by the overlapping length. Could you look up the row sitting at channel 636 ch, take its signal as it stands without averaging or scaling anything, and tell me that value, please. 25.7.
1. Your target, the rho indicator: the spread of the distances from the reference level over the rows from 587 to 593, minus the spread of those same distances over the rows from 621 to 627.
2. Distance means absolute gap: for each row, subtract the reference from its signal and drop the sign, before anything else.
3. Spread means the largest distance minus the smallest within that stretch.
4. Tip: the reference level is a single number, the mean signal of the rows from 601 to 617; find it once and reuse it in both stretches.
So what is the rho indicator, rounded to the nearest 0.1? 2.2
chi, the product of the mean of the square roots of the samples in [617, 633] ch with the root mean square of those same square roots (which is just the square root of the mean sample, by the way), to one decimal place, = 25.9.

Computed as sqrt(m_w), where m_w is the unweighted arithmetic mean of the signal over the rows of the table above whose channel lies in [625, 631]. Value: 5.04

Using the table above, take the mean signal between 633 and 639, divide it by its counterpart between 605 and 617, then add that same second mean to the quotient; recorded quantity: 28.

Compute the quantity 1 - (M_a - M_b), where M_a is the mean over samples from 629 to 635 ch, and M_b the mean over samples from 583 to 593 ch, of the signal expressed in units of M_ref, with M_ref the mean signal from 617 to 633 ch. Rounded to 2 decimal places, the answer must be 1.11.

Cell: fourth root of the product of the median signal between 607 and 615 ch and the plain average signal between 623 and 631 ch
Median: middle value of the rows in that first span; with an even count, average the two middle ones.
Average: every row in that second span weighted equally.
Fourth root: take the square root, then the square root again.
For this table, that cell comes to 5.12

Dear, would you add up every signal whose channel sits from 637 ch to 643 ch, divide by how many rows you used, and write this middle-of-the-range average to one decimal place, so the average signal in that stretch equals 25.3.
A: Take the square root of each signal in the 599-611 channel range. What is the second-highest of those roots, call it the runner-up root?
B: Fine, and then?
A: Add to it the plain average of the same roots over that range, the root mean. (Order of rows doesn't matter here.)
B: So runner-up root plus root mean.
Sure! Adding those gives 9.9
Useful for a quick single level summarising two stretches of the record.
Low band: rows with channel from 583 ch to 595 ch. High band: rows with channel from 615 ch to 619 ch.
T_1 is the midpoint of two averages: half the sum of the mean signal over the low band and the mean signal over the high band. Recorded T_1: 27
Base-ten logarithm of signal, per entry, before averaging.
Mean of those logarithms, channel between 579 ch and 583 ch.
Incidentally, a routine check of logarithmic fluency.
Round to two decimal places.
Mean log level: 1.46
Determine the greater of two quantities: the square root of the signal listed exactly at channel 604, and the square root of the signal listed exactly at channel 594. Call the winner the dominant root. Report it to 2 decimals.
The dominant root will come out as 4.83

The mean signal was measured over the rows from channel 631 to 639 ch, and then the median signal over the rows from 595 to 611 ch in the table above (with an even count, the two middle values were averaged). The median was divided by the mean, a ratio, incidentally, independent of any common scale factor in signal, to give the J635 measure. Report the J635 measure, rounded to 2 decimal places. 0.84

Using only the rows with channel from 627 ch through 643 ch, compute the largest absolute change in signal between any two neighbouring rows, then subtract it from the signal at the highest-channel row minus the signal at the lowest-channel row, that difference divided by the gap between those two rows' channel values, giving -1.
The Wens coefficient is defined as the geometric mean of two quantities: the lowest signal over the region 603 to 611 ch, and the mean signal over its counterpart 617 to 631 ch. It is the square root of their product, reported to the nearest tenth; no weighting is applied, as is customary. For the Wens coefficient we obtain 24.6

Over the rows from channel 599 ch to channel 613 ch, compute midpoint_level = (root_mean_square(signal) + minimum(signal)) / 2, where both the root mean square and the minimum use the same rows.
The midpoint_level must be 20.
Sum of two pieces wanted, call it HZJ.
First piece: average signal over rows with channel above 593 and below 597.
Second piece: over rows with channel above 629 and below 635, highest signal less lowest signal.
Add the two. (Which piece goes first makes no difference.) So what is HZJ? 20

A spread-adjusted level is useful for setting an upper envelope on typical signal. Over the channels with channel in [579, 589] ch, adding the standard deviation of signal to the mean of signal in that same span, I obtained 29.2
